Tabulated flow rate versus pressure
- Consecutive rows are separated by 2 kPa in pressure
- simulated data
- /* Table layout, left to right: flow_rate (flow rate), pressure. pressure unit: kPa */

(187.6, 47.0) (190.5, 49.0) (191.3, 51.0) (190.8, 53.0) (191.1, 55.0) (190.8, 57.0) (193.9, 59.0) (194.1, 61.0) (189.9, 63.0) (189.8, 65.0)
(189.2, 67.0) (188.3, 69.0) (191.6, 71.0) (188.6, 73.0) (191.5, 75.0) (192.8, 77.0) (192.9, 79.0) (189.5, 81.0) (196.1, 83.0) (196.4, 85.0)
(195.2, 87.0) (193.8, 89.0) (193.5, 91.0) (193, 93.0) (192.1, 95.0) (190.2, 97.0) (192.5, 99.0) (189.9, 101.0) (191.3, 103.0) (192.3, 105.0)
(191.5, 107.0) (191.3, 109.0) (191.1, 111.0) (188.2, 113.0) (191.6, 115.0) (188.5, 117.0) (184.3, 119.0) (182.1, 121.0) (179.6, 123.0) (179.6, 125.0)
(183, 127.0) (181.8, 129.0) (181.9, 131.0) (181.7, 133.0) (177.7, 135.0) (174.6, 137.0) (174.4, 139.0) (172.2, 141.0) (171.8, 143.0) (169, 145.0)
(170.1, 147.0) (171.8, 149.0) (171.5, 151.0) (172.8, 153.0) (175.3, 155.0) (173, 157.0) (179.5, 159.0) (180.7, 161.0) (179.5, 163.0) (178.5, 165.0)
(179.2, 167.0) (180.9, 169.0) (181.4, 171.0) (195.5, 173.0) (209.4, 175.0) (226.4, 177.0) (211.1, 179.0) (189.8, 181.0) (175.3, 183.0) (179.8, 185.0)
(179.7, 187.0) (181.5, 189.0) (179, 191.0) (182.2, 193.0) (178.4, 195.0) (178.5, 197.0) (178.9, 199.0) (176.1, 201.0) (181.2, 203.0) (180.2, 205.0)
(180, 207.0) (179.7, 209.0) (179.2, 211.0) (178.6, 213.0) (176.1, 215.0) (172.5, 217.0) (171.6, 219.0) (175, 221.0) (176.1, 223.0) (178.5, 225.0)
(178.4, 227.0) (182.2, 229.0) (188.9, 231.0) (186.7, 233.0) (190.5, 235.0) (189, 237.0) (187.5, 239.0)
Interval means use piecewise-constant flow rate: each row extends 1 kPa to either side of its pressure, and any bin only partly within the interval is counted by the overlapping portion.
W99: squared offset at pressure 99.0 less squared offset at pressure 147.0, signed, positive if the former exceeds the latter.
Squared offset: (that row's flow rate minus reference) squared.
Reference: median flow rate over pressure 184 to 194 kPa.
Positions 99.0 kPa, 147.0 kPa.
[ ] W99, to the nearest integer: 67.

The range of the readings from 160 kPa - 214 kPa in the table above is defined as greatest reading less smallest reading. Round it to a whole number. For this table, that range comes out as 51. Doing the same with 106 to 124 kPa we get 12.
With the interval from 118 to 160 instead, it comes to 15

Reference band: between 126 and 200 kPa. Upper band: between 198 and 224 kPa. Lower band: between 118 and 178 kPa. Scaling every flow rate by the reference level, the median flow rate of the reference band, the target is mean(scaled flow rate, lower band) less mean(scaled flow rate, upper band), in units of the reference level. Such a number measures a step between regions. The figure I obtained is 0.019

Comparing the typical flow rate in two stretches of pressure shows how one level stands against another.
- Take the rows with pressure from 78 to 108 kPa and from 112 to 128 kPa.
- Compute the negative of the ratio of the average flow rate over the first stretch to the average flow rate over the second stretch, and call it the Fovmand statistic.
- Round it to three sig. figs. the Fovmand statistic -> -1.04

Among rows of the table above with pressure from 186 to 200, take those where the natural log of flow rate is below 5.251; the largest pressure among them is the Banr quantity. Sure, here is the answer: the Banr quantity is 199.0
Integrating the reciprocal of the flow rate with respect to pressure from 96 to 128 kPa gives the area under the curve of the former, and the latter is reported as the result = 0.170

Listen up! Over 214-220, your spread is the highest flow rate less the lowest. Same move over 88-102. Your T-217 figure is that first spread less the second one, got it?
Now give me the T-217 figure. 0.6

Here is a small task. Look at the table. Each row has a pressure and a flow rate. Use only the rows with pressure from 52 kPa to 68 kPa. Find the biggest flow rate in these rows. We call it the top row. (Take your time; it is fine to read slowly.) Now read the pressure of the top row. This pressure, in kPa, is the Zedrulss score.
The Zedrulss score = 61.0 kPa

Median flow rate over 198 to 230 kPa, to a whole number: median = 179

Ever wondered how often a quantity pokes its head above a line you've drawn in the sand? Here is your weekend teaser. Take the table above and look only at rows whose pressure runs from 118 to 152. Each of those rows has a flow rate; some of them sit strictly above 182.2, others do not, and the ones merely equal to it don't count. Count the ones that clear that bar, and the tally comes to 2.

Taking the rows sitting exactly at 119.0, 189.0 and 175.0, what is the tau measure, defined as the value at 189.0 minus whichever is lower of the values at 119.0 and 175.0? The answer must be -3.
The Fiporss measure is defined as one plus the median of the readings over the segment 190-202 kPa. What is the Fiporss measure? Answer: 180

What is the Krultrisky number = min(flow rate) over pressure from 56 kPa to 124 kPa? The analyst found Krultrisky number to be 179.6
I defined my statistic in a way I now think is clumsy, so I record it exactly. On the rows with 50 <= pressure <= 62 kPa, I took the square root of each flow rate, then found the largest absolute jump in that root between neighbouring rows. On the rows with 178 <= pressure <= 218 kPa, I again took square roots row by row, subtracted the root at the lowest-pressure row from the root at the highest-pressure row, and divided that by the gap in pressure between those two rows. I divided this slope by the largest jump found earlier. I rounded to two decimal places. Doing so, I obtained -0.33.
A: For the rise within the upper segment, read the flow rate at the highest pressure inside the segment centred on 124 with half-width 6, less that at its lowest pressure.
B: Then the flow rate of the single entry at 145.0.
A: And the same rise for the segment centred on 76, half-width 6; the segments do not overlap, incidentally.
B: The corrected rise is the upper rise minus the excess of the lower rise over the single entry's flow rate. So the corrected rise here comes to 169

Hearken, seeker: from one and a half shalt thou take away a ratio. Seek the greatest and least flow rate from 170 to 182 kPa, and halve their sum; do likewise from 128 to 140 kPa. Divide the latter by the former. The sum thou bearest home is 0.63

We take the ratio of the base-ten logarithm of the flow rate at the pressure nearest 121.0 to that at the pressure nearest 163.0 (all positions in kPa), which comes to 1.003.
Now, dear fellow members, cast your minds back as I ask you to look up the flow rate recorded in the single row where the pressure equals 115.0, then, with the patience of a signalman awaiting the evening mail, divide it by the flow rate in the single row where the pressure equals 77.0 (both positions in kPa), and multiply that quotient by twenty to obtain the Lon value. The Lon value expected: 19.9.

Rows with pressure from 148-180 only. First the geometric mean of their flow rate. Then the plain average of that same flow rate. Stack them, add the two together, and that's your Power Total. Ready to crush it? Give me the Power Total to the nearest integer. 370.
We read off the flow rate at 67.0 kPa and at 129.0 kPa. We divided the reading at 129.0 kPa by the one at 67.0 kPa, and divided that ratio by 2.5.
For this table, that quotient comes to 0.384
